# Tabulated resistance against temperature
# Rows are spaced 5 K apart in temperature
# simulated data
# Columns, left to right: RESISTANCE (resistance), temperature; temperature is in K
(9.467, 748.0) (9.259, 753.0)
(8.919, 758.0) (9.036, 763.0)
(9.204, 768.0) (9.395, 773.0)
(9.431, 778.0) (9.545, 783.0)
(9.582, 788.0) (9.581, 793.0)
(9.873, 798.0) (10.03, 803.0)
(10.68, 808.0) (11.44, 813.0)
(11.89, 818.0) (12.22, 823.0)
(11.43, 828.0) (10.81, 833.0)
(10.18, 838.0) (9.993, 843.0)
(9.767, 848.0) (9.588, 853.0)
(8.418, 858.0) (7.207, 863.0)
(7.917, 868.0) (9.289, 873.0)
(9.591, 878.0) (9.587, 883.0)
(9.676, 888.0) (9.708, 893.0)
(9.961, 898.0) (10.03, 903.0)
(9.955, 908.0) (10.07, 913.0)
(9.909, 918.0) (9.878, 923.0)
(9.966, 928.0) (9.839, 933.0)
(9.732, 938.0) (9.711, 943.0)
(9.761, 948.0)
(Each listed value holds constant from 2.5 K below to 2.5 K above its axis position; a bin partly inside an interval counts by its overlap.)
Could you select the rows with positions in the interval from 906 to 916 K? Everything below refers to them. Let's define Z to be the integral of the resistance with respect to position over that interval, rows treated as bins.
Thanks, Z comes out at 100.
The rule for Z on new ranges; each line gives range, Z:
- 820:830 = 118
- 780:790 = 96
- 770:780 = 94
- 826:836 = 111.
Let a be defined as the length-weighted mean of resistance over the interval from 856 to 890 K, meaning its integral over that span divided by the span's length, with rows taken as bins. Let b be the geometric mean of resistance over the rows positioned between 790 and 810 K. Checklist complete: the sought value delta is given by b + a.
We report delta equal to 18.8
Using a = 8.8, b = 10.0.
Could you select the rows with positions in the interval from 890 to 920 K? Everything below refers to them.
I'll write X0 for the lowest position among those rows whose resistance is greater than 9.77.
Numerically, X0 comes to 898.0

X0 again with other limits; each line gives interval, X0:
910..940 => 913.0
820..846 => 823.0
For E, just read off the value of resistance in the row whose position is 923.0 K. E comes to 9.878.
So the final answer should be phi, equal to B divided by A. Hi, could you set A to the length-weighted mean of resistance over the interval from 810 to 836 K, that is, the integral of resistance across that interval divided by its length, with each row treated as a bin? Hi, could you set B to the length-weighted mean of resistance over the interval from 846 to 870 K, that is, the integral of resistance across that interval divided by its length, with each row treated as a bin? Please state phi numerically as 0.7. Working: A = 11.5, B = 8.57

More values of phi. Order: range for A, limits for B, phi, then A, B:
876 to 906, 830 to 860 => 1.0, 9.8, 9.84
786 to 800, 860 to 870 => 0.8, 9.7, 7.59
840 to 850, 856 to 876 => 0.8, 9.9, 8.24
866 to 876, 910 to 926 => 1.1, 8.7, 9.95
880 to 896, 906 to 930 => 1.0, 9.7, 9.96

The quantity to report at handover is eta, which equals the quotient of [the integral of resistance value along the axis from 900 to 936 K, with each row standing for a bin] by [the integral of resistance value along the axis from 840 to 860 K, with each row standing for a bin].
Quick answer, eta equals 1.9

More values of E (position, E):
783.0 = 9.545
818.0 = 11.89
